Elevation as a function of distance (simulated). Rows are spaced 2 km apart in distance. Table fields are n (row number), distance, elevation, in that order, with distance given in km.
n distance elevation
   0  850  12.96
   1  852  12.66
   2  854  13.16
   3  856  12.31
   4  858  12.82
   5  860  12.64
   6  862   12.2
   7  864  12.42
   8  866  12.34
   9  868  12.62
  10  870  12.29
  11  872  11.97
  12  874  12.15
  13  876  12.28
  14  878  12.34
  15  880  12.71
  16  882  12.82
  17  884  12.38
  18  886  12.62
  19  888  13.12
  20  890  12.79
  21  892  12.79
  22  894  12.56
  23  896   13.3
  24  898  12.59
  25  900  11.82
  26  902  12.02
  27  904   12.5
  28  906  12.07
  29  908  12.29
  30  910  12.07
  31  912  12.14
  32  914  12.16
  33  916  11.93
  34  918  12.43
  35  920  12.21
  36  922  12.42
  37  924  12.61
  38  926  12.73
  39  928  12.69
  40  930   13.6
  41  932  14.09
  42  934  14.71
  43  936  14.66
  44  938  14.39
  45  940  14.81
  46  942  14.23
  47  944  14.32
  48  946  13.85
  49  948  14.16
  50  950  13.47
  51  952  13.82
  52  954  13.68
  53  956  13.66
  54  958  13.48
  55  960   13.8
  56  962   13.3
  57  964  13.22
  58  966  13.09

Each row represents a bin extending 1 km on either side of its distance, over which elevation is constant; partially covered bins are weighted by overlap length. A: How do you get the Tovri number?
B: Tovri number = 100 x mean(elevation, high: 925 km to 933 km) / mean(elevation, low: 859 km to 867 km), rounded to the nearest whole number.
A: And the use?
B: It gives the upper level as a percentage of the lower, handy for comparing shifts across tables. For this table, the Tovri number 107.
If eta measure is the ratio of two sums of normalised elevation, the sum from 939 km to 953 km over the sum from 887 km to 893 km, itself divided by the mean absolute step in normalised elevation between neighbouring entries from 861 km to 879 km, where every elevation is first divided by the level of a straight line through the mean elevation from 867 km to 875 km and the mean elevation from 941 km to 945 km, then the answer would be 149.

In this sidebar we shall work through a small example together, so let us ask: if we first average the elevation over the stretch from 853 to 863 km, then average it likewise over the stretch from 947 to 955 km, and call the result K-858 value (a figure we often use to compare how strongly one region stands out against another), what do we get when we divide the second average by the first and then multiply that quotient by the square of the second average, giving 207.4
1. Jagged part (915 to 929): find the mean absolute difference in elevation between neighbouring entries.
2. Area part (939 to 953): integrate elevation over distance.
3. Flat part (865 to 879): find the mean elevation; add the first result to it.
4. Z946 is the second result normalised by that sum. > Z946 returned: 15.8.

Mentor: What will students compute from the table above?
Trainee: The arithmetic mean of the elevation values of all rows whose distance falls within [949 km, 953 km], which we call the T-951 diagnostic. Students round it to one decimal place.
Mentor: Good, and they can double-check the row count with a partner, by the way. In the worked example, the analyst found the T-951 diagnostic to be 13.6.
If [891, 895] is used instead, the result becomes 12.7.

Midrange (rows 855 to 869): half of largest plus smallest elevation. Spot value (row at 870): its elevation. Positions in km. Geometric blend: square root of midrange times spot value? 12.4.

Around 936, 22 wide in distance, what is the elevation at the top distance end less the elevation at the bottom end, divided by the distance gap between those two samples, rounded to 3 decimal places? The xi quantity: 0.056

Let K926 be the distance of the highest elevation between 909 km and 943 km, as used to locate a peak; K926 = 940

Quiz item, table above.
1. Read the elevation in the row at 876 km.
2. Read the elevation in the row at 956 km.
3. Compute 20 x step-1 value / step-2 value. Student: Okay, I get 18.0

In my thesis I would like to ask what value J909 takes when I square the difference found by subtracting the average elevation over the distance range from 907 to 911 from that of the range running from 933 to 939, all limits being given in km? 5.8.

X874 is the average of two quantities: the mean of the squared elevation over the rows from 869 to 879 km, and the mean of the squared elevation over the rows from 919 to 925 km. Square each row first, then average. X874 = 152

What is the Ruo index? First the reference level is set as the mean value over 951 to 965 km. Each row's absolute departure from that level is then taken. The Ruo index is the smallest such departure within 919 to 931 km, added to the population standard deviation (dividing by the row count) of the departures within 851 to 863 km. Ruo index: 0.35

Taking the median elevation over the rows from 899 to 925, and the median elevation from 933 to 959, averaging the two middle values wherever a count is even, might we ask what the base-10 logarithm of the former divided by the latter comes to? -0.066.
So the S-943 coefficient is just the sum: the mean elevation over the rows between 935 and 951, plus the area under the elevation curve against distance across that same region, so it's 242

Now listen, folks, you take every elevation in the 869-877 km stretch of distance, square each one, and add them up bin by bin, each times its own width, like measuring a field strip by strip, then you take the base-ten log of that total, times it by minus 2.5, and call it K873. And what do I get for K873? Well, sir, -7.68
